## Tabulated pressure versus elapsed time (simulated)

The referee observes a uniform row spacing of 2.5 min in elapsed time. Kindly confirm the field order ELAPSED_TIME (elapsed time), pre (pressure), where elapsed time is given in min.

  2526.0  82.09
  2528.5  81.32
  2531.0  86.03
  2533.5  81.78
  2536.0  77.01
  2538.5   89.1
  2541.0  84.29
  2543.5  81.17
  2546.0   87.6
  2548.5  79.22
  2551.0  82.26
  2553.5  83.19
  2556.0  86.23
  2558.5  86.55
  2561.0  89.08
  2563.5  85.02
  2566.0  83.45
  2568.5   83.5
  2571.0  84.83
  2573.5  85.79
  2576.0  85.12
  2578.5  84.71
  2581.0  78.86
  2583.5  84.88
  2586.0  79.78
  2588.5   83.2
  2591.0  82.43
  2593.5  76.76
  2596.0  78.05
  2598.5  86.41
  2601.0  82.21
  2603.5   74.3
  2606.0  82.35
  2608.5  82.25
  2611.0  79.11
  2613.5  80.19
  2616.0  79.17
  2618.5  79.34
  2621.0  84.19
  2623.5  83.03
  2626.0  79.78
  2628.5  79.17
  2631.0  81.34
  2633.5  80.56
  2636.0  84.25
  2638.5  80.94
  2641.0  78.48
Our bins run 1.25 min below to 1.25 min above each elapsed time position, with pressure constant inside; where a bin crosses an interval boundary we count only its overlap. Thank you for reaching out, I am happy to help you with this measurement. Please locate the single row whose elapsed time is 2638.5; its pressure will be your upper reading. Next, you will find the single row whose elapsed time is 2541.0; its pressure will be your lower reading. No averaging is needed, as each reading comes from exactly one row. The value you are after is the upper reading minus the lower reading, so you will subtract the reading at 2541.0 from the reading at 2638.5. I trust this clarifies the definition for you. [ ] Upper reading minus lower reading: -3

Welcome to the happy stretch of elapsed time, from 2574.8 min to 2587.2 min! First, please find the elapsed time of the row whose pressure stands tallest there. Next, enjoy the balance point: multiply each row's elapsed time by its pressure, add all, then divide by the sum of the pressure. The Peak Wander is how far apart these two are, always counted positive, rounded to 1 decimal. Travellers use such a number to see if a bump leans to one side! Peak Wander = 4.9 min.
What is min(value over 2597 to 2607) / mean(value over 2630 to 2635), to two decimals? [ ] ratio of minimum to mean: 0.92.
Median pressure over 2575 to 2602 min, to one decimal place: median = 82.4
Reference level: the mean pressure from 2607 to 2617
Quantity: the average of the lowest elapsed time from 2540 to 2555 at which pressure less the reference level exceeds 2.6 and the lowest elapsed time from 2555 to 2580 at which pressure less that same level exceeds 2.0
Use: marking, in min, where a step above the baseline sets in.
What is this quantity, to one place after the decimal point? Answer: 2548.5 min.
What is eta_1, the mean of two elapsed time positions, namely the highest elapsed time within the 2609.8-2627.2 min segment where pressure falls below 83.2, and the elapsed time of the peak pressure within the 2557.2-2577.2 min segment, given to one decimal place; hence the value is 2593.5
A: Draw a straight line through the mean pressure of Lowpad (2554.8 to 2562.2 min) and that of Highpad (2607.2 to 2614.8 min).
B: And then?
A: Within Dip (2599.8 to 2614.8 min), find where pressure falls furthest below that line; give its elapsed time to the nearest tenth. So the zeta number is 2603.5 min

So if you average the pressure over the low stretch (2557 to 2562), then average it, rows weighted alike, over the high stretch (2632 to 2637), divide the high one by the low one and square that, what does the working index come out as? 0.88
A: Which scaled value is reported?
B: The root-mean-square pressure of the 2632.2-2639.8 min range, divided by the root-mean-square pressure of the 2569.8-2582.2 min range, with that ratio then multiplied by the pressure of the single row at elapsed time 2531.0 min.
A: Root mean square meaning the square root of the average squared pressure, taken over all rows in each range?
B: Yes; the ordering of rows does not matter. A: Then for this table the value 84.0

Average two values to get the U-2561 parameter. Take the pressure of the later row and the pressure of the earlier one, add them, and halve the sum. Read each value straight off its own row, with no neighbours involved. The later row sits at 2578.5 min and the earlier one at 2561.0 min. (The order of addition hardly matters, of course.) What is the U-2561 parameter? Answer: 87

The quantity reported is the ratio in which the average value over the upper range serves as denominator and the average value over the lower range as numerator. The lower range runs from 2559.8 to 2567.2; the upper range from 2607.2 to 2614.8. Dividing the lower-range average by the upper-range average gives 1.07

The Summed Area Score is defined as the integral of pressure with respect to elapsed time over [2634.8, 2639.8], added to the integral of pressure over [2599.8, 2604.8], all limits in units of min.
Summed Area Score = 804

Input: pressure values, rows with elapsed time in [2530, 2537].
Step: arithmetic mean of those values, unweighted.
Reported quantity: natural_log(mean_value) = 4.40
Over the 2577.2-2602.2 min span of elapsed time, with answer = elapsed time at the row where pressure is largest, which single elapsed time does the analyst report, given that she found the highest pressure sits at 2598.5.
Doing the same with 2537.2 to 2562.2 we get 2538.5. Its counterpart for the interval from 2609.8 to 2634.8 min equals 2621.0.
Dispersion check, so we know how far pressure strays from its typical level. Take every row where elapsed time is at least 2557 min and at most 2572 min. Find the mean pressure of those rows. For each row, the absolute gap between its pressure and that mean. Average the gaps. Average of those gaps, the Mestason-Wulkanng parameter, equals 1.6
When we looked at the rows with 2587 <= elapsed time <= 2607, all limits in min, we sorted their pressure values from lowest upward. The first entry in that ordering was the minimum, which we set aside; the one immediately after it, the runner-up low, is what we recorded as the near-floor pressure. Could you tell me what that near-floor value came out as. 76.76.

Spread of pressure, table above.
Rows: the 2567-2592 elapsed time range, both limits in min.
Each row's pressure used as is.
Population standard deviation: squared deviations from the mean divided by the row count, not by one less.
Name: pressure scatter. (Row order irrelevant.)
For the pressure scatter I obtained 2.2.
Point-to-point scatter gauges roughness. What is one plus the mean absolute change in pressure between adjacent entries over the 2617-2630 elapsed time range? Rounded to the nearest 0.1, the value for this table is 3.5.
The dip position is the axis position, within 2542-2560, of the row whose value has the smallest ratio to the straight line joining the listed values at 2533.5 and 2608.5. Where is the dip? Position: 2548.5 min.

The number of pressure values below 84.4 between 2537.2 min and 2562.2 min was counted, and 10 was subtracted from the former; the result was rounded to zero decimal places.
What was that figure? -5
